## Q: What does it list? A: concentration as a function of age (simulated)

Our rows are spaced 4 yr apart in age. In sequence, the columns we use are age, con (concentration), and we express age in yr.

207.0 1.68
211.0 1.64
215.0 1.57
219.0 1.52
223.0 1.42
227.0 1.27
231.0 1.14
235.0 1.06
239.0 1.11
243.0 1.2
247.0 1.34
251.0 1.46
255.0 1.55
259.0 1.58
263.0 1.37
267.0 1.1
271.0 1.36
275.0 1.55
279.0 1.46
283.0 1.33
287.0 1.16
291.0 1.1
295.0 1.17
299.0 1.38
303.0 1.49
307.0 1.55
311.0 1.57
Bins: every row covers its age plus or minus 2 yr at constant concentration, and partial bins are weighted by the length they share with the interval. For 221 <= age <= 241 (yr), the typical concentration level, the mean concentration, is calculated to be 1.20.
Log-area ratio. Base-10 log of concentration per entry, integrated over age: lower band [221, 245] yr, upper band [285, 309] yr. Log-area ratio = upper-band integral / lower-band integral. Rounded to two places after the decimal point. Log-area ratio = 1.46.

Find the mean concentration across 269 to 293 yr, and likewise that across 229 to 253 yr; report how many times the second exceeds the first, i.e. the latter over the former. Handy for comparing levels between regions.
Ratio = 0.92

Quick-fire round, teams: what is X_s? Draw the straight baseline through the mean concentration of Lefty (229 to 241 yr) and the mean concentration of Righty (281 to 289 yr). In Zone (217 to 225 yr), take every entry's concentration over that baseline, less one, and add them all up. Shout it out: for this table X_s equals 0.76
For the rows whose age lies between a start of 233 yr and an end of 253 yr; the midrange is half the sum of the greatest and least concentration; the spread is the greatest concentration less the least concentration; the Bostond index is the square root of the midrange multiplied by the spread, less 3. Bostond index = -2.3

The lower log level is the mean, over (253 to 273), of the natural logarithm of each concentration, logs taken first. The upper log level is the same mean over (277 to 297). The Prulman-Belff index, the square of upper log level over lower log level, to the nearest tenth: 0.4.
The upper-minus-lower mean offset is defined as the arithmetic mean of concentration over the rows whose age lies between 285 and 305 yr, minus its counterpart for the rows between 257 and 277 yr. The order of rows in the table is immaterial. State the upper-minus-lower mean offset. -0.13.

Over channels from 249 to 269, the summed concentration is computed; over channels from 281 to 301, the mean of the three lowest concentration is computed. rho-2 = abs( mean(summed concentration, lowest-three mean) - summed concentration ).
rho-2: 3.0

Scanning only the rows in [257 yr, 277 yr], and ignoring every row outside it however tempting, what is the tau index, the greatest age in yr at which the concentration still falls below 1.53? 271.0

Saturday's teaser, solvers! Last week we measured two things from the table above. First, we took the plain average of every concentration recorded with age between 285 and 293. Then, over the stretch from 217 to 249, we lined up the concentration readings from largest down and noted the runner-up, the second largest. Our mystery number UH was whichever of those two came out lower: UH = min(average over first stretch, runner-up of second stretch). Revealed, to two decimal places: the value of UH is 1.13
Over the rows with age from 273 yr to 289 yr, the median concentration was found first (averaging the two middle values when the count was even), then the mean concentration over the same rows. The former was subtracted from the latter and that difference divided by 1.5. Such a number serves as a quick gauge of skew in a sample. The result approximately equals -0.013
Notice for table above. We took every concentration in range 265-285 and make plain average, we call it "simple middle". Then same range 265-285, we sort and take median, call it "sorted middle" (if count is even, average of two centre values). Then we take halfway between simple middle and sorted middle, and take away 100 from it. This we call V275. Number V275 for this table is -98.6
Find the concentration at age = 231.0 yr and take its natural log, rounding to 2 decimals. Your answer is 0.13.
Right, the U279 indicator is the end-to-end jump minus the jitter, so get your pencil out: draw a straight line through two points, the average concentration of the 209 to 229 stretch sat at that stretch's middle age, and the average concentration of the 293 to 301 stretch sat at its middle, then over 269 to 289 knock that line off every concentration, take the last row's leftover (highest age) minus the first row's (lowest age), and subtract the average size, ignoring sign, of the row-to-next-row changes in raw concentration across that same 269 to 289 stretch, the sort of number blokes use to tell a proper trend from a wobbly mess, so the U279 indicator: -0.3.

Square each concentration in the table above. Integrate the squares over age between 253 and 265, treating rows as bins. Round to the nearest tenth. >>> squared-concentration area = 27.1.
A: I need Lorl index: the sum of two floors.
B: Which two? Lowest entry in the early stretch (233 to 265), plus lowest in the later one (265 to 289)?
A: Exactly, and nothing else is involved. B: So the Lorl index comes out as 2.16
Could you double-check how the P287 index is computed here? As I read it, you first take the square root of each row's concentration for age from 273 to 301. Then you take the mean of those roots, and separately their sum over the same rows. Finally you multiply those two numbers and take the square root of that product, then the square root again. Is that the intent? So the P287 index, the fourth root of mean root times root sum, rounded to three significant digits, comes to 1.74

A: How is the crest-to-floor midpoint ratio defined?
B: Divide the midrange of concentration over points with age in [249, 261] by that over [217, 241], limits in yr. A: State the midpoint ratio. 1.18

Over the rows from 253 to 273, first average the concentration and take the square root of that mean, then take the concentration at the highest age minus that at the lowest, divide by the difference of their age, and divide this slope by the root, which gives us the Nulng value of -0.010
